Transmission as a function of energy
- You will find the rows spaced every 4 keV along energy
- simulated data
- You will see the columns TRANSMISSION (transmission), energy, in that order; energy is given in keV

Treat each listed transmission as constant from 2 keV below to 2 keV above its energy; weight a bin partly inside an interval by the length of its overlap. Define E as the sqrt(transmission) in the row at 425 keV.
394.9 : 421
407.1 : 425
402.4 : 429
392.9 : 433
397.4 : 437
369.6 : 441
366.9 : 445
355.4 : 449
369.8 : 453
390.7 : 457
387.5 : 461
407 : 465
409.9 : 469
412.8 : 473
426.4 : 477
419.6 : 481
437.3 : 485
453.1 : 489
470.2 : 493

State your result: 20.2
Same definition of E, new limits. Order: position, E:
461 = 19.7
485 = 20.9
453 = 19.2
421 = 19.9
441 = 19.2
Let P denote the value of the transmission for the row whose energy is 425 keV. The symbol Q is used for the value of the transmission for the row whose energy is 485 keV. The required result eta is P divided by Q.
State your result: 0.93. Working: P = 407.1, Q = 437.3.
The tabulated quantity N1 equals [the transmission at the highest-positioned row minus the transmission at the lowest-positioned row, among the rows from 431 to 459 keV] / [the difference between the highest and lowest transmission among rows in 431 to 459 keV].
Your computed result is -0.05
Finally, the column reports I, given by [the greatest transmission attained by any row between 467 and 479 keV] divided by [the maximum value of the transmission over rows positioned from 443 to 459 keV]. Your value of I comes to 1.09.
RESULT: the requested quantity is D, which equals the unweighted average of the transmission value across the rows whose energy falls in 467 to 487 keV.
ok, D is 421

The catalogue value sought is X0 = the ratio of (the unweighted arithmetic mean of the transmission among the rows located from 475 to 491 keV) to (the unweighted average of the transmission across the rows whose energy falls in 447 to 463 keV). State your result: 1.15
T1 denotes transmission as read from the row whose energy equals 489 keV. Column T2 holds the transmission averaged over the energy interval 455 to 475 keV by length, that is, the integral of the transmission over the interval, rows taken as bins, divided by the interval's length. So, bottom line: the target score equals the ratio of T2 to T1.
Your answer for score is 0.89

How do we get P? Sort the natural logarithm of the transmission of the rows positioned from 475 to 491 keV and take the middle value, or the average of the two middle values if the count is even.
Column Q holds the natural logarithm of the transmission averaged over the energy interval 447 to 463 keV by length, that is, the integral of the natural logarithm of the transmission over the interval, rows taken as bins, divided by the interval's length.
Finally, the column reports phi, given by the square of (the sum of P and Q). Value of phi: 144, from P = 6.07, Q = 5.93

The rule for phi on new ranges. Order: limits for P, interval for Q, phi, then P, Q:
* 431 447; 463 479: 143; 5.94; 6.03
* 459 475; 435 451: 142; 6.01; 5.92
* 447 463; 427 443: 142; 5.94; 5.97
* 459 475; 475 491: 146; 6.01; 6.07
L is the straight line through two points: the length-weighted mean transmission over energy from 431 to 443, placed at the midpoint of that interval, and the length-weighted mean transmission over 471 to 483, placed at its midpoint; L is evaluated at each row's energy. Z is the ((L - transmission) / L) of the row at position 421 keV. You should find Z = -0.057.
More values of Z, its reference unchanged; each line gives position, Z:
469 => 0.008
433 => -0.025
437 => -0.028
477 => -0.016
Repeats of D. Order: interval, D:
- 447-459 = 372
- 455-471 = 399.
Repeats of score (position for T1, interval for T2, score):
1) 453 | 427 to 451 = 1.03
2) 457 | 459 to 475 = 1.03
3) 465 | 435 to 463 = 0.93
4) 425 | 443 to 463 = 0.92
